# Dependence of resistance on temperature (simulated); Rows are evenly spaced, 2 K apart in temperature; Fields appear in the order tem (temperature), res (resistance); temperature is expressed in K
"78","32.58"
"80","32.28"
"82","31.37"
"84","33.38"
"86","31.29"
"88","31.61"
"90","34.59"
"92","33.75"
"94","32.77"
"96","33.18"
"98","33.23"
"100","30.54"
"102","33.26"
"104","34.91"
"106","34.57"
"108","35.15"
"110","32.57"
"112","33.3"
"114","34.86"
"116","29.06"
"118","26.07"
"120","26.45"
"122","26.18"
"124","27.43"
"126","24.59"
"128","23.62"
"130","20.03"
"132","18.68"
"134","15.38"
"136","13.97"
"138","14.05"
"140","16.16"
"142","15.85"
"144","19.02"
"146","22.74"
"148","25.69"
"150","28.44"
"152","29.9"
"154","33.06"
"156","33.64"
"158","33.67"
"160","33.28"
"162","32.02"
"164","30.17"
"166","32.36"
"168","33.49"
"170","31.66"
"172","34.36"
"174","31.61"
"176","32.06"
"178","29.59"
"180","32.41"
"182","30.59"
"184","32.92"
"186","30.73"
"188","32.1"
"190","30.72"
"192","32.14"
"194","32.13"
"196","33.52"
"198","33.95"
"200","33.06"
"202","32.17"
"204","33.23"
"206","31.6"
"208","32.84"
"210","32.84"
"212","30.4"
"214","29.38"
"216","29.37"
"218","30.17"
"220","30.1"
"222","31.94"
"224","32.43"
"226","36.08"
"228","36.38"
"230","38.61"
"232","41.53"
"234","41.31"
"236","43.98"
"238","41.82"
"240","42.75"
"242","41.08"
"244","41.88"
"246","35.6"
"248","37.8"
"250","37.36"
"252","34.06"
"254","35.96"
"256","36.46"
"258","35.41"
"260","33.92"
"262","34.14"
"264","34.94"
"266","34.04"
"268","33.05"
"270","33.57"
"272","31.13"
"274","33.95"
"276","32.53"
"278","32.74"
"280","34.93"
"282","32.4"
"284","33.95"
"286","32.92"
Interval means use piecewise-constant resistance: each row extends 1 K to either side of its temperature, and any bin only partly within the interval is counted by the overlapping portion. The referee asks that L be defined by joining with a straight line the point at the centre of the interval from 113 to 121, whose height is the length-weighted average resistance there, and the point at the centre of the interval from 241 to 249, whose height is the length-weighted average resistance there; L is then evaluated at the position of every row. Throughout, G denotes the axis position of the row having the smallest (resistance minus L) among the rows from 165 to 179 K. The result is 178 K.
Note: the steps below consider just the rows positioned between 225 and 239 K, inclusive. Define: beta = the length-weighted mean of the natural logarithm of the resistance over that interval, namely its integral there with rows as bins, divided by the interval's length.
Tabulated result 3.69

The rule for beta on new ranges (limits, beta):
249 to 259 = 3.58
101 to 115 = 3.53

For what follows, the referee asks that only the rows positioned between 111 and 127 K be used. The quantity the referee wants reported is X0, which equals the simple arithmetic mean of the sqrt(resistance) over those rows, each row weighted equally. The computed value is 5.33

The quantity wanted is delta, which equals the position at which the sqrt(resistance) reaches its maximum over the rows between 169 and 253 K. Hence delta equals 236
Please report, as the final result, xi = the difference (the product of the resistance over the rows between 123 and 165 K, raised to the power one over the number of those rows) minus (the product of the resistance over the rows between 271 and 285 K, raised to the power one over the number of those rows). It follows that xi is -10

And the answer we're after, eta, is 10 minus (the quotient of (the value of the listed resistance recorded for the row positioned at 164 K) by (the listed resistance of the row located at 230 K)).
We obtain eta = 9.22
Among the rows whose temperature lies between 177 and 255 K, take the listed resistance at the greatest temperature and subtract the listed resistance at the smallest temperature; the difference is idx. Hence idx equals 6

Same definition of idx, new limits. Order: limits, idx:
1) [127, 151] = 5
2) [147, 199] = 8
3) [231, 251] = -4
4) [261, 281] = 1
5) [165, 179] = -3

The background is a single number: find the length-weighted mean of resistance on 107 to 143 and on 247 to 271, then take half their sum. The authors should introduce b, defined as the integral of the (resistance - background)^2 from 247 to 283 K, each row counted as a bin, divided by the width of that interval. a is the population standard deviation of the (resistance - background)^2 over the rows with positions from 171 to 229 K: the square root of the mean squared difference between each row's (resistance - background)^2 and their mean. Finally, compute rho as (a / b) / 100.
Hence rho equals 0.004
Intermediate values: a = 11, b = 26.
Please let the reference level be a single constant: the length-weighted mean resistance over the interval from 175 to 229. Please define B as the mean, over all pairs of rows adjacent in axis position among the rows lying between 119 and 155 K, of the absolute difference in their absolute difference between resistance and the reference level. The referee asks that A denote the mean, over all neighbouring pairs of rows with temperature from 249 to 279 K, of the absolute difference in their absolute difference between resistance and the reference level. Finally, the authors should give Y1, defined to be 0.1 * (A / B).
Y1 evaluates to 0.06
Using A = 1.1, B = 1.9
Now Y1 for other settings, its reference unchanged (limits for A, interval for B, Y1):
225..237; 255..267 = 0.19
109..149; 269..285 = 0.13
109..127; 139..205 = 0.10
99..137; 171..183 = 0.09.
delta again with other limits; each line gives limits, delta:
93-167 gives 108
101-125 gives 108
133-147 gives 146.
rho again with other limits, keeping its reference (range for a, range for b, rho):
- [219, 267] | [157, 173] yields 0.055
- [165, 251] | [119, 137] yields 0.007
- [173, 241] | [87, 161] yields 0.011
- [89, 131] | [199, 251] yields 0.003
